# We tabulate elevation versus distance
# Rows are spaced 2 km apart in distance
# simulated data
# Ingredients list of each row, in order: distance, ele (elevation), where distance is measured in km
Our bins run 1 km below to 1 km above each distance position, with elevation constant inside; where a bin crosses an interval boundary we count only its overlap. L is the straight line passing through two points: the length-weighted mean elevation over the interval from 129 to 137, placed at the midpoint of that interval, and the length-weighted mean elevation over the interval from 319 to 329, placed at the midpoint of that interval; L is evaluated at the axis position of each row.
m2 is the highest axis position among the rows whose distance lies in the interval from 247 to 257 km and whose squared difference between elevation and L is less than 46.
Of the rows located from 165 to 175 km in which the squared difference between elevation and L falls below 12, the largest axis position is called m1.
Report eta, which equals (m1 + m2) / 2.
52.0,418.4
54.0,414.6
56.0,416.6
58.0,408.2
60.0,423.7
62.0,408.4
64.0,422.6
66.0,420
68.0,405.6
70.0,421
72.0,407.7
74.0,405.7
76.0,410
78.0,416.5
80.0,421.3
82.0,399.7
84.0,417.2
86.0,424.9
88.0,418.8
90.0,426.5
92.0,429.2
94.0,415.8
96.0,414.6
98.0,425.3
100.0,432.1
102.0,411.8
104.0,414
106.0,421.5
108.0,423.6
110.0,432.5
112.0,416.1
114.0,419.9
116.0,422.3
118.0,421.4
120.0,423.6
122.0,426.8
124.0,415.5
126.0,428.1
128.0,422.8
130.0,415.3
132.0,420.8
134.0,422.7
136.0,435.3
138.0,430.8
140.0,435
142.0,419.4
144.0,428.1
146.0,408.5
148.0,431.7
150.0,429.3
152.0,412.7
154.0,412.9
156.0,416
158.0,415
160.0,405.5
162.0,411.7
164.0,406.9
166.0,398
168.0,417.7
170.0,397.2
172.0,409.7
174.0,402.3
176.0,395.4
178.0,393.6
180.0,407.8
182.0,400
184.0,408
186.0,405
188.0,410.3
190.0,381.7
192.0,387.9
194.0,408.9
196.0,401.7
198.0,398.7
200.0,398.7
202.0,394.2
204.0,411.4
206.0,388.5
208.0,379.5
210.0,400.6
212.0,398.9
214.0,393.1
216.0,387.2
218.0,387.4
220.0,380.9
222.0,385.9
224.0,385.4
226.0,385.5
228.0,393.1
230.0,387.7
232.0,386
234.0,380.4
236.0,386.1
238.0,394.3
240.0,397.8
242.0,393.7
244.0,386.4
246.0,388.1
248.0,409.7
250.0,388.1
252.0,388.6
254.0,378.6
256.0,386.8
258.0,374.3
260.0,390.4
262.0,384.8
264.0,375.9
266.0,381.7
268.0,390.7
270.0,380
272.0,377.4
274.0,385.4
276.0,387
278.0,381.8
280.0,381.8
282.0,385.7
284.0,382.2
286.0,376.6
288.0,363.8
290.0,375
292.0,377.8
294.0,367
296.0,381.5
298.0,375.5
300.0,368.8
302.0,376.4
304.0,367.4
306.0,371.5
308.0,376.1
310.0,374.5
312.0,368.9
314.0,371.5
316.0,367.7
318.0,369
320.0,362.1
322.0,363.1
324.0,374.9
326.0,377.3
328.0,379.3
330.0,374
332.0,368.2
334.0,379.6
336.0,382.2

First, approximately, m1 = 172.0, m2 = 256.0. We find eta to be 214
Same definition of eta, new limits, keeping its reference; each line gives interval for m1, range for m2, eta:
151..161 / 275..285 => 221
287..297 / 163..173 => 234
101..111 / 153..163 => 136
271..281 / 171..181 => 230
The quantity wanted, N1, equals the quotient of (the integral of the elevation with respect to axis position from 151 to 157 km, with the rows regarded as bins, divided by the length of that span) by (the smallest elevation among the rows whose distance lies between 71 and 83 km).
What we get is 1.04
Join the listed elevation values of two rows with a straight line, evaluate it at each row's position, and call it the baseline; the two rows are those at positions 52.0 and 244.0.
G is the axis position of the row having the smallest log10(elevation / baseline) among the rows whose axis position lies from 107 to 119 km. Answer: 112.0 km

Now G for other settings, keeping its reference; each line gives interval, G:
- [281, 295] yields 288.0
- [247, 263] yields 258.0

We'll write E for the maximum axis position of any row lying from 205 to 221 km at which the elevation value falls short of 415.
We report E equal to 220.0 km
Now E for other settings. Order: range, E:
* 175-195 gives 194.0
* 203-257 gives 256.0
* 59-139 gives 104.0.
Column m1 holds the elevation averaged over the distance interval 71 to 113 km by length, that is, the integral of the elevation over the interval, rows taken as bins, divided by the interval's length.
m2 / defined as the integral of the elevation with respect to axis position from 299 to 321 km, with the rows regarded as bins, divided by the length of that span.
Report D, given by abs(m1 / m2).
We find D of 1.13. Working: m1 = 418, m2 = 370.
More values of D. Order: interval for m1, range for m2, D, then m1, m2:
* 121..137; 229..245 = 1.09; 423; 389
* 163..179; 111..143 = 0.95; 403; 423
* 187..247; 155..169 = 0.96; 392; 410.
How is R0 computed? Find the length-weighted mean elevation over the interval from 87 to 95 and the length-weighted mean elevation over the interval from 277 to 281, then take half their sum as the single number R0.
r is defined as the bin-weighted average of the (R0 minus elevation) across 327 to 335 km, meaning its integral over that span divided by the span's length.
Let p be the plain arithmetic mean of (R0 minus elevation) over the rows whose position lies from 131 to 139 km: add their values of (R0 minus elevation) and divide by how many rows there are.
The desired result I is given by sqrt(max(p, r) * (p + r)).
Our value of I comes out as 7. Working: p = -25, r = 27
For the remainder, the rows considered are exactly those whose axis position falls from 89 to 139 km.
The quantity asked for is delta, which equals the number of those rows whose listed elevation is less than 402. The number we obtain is 0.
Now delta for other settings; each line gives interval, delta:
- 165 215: 16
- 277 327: 25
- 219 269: 24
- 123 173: 2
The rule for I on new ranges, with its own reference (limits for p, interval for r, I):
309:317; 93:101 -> 19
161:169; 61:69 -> 11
